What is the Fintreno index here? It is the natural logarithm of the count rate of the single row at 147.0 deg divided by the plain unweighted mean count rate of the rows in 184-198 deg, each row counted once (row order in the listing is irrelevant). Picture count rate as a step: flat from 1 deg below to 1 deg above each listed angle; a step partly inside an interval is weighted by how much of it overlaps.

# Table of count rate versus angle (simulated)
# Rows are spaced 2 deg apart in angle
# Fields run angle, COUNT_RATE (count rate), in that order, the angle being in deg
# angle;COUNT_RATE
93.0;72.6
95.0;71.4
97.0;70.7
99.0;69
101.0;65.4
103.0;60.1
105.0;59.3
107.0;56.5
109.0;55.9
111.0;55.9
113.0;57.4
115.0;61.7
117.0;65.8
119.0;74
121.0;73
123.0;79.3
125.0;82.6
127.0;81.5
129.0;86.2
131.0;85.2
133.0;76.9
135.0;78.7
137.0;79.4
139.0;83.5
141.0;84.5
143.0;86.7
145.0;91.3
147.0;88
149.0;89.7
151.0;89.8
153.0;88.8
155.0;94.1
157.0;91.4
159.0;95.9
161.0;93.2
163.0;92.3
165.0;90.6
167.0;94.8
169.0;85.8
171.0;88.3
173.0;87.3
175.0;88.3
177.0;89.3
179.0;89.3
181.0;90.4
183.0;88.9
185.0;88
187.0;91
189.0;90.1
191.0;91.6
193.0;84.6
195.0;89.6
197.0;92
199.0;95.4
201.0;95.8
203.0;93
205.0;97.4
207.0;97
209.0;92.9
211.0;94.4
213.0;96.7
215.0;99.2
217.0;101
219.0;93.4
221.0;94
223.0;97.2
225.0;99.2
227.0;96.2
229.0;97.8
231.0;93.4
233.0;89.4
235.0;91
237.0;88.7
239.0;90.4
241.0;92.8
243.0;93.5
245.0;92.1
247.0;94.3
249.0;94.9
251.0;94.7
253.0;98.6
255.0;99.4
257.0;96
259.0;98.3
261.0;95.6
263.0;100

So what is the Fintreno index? -0.018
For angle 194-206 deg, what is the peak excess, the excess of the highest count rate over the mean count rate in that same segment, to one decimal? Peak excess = 3.5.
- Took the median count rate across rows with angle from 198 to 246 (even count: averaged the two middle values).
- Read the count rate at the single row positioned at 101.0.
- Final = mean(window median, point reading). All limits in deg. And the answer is 79.8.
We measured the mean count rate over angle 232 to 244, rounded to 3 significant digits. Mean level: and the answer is 91.0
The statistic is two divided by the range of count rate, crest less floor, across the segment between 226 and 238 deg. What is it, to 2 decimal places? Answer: 0.22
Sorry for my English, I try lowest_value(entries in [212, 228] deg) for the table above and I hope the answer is 93.4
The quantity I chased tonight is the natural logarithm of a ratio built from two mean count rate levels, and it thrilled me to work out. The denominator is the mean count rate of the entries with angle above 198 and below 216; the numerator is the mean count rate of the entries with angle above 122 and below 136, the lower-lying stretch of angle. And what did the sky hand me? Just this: -0.16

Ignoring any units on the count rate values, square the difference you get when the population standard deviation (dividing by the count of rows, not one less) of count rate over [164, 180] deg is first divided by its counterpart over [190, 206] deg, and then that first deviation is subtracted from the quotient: 3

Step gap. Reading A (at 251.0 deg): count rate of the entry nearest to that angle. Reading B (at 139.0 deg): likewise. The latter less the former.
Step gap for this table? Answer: -11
